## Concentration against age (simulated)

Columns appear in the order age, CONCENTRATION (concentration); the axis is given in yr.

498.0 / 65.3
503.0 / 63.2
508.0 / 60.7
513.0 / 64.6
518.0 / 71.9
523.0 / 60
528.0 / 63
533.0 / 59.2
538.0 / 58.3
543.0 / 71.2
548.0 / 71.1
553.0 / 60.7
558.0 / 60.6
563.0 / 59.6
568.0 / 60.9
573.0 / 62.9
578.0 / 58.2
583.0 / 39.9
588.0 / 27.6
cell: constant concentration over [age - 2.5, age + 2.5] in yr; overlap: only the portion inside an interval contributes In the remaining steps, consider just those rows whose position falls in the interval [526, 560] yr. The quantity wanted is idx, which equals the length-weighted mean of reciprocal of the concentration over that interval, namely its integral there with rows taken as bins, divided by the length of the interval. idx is 0.0158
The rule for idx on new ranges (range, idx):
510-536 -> 0.0158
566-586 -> 0.0191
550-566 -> 0.0165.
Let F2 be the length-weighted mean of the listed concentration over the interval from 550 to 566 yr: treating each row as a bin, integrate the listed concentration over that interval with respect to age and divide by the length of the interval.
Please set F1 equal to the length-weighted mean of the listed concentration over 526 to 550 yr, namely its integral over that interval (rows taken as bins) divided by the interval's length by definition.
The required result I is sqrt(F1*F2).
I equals 62.5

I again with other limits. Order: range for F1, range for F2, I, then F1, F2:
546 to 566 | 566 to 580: 61.7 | 62.7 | 61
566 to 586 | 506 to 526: 59.3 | 54.6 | 64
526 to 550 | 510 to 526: 64.9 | 64.5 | 65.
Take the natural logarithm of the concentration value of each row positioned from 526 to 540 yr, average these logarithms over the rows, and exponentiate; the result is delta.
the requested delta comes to 60.1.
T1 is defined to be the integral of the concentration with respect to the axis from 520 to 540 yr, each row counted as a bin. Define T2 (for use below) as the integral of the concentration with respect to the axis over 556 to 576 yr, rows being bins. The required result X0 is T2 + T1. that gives 2428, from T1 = 1209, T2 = 1219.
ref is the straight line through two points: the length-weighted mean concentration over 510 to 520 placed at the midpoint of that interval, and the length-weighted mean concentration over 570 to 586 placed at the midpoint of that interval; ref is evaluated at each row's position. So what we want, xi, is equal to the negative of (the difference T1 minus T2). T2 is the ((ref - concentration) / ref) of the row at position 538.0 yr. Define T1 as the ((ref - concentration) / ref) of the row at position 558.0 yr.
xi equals 0.1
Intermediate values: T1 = 0.0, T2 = 0.07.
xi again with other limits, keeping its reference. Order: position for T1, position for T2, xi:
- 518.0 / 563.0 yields 0.0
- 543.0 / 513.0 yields 0.2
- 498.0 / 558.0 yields -0.1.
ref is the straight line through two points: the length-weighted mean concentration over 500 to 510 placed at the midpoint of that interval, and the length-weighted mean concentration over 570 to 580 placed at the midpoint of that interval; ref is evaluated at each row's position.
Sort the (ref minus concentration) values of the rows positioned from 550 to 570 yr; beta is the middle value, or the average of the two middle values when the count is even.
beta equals 0.5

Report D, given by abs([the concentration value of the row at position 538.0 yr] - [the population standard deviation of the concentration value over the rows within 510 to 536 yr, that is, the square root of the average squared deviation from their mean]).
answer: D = 54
